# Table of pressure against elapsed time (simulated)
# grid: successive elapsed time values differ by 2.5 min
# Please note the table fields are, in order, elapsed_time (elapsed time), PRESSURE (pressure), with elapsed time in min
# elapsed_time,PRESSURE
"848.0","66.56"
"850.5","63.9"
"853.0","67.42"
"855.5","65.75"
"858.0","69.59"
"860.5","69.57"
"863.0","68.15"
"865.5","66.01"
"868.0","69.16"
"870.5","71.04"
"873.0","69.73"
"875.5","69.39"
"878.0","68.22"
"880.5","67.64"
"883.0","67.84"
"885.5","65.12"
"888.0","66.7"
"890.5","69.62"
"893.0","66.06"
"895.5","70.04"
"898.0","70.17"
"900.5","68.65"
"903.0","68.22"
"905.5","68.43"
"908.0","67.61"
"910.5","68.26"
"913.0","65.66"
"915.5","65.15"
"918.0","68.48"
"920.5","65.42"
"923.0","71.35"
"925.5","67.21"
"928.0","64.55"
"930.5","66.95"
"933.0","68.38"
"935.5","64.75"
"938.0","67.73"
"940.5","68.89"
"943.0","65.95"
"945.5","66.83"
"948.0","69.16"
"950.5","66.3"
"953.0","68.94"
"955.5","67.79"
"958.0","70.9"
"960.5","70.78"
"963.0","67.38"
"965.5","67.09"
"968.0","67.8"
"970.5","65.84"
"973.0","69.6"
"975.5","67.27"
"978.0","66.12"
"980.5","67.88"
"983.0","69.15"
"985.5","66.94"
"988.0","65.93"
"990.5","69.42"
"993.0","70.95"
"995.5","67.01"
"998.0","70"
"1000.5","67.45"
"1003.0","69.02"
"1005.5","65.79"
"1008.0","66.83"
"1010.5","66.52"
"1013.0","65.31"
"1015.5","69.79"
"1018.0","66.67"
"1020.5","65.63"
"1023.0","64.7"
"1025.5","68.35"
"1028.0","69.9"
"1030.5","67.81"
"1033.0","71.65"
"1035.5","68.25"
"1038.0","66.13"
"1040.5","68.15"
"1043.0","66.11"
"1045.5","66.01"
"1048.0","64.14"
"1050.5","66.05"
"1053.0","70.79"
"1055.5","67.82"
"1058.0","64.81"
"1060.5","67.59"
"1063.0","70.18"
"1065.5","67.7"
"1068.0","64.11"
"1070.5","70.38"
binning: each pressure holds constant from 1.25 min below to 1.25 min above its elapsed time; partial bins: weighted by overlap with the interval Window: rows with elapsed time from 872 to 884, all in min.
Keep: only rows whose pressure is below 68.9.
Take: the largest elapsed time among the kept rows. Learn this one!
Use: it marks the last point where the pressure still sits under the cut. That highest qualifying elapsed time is 883.0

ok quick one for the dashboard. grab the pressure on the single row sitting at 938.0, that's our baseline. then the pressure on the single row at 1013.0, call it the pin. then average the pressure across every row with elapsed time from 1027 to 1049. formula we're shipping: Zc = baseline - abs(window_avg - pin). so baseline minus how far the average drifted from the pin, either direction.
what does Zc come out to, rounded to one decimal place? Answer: 65.5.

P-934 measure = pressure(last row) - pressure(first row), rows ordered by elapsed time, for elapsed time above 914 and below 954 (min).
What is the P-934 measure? 4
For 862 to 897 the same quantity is 2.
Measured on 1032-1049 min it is -8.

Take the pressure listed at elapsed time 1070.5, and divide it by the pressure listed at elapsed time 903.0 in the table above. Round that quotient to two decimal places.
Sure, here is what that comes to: 1.03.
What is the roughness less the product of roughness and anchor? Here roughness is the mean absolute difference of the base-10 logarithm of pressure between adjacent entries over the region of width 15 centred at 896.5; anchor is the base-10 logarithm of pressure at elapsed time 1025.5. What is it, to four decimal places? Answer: -0.0102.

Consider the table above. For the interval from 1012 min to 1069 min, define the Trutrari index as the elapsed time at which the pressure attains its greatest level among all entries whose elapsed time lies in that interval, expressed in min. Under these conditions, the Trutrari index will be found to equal 1033.0 min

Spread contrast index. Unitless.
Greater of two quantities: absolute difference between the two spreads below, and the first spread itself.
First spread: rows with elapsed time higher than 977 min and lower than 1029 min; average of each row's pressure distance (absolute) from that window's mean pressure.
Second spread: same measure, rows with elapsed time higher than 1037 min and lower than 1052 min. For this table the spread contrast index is 1.5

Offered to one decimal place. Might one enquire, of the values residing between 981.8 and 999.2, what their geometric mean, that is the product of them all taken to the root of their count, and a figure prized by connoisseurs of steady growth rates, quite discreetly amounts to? 68.5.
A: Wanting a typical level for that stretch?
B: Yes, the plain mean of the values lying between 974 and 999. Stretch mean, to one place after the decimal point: 68.1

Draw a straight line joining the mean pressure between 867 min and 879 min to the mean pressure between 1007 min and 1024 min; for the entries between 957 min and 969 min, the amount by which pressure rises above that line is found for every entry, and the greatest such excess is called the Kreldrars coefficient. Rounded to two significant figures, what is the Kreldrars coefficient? 3.2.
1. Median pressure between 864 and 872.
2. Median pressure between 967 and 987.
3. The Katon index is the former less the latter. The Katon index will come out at 1.6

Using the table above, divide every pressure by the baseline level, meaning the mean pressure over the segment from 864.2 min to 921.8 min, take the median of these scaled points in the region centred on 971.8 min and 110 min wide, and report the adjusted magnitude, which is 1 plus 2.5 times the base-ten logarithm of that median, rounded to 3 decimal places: 0.990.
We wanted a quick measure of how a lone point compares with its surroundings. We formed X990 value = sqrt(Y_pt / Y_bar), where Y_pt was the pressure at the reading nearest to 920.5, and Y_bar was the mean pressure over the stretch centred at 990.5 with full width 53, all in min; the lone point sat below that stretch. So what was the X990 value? 0.98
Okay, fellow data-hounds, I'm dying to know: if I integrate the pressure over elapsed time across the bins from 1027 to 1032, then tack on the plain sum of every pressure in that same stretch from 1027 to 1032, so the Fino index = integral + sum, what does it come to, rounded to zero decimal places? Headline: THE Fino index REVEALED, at 482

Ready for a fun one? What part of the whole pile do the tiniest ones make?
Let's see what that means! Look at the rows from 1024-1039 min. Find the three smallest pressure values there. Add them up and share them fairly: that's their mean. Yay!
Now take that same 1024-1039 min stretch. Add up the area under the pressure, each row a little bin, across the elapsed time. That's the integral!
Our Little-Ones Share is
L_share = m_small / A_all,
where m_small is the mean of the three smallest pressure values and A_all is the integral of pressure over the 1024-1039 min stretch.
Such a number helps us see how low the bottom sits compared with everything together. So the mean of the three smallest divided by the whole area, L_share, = 0.065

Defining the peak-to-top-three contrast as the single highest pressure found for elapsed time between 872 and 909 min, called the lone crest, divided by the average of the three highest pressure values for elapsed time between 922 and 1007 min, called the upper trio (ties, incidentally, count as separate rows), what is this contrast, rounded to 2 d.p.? 0.99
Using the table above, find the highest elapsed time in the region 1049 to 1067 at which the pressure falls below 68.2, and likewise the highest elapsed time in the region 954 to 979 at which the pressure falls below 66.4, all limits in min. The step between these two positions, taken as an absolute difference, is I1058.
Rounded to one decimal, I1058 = 87.5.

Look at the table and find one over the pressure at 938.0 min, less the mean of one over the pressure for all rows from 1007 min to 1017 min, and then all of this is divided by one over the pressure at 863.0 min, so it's -0.010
